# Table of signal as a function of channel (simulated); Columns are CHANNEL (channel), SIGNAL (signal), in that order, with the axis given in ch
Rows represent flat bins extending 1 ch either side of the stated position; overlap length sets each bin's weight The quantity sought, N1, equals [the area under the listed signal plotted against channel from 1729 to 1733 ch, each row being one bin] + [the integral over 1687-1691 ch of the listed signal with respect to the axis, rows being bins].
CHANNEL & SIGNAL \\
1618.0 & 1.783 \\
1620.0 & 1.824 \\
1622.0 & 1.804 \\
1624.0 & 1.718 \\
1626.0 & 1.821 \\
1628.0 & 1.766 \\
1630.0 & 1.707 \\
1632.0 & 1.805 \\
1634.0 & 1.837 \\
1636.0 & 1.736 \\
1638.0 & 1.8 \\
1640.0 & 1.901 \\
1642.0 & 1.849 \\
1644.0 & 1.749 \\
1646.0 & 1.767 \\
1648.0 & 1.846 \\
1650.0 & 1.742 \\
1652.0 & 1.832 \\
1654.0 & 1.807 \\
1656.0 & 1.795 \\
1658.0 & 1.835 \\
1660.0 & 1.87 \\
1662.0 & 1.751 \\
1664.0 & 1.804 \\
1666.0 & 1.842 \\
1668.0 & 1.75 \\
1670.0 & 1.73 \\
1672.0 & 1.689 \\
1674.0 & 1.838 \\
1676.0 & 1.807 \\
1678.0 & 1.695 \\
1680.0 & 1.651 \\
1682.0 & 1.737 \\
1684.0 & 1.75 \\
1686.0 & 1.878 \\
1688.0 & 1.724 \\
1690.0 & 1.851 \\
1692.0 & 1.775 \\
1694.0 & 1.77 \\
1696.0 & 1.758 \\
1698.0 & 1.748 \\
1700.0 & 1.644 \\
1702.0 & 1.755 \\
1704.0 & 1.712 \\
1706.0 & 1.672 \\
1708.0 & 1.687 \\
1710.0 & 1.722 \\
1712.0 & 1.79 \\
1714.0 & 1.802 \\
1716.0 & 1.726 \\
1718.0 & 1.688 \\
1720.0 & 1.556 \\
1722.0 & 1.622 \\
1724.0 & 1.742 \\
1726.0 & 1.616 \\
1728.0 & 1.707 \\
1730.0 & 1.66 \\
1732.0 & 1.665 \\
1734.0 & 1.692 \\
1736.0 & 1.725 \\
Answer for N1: 13.8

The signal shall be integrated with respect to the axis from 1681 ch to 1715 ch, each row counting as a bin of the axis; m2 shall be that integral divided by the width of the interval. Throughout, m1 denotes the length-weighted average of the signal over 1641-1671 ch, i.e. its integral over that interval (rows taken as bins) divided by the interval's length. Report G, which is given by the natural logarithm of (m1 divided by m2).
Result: 0.03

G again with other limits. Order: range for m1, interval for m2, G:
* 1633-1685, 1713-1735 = 0.06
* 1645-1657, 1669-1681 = 0.04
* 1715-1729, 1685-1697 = -0.07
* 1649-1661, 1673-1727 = 0.05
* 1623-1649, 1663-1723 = 0.03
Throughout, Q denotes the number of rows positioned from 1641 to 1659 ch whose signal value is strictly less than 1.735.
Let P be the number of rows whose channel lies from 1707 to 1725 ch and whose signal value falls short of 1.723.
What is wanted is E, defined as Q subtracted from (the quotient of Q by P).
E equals 0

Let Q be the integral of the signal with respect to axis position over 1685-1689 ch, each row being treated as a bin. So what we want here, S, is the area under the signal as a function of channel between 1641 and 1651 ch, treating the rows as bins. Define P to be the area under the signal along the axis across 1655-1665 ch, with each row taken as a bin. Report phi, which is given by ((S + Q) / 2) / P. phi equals 0.7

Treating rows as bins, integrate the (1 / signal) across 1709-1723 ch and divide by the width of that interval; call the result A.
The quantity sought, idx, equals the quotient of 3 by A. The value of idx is 5.09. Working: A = 0.589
